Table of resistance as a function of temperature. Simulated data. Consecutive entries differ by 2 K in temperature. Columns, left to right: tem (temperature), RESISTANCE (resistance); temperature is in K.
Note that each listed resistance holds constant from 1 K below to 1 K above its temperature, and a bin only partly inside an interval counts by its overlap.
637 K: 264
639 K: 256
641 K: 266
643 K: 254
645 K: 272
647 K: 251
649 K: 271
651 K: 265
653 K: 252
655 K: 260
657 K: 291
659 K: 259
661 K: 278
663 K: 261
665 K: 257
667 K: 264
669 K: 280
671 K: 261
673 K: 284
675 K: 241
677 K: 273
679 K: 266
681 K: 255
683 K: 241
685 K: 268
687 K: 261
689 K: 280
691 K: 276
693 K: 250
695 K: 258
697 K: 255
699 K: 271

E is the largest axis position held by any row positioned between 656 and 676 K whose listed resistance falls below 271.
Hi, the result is 675 K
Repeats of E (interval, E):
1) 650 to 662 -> 659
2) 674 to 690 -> 687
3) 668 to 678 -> 675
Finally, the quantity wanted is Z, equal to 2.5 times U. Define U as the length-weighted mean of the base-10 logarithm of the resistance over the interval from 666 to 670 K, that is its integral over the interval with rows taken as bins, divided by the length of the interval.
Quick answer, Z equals 6.09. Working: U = 2.434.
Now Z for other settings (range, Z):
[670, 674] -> 6.09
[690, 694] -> 6.05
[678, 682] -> 6.04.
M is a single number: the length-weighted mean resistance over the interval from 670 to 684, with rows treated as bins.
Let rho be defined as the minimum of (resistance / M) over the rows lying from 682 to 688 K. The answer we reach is 0.926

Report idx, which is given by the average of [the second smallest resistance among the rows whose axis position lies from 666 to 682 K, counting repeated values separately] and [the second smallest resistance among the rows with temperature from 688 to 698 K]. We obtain 255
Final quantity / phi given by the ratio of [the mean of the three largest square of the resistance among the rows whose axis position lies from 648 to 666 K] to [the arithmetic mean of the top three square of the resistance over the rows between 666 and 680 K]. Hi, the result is 1.01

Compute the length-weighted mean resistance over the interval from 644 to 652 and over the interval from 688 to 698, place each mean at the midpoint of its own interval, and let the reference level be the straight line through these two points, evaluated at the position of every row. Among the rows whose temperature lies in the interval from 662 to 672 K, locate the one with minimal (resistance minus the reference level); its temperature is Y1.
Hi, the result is 665 K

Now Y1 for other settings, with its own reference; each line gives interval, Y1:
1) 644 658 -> 647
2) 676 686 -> 683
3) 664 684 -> 675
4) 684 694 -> 693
